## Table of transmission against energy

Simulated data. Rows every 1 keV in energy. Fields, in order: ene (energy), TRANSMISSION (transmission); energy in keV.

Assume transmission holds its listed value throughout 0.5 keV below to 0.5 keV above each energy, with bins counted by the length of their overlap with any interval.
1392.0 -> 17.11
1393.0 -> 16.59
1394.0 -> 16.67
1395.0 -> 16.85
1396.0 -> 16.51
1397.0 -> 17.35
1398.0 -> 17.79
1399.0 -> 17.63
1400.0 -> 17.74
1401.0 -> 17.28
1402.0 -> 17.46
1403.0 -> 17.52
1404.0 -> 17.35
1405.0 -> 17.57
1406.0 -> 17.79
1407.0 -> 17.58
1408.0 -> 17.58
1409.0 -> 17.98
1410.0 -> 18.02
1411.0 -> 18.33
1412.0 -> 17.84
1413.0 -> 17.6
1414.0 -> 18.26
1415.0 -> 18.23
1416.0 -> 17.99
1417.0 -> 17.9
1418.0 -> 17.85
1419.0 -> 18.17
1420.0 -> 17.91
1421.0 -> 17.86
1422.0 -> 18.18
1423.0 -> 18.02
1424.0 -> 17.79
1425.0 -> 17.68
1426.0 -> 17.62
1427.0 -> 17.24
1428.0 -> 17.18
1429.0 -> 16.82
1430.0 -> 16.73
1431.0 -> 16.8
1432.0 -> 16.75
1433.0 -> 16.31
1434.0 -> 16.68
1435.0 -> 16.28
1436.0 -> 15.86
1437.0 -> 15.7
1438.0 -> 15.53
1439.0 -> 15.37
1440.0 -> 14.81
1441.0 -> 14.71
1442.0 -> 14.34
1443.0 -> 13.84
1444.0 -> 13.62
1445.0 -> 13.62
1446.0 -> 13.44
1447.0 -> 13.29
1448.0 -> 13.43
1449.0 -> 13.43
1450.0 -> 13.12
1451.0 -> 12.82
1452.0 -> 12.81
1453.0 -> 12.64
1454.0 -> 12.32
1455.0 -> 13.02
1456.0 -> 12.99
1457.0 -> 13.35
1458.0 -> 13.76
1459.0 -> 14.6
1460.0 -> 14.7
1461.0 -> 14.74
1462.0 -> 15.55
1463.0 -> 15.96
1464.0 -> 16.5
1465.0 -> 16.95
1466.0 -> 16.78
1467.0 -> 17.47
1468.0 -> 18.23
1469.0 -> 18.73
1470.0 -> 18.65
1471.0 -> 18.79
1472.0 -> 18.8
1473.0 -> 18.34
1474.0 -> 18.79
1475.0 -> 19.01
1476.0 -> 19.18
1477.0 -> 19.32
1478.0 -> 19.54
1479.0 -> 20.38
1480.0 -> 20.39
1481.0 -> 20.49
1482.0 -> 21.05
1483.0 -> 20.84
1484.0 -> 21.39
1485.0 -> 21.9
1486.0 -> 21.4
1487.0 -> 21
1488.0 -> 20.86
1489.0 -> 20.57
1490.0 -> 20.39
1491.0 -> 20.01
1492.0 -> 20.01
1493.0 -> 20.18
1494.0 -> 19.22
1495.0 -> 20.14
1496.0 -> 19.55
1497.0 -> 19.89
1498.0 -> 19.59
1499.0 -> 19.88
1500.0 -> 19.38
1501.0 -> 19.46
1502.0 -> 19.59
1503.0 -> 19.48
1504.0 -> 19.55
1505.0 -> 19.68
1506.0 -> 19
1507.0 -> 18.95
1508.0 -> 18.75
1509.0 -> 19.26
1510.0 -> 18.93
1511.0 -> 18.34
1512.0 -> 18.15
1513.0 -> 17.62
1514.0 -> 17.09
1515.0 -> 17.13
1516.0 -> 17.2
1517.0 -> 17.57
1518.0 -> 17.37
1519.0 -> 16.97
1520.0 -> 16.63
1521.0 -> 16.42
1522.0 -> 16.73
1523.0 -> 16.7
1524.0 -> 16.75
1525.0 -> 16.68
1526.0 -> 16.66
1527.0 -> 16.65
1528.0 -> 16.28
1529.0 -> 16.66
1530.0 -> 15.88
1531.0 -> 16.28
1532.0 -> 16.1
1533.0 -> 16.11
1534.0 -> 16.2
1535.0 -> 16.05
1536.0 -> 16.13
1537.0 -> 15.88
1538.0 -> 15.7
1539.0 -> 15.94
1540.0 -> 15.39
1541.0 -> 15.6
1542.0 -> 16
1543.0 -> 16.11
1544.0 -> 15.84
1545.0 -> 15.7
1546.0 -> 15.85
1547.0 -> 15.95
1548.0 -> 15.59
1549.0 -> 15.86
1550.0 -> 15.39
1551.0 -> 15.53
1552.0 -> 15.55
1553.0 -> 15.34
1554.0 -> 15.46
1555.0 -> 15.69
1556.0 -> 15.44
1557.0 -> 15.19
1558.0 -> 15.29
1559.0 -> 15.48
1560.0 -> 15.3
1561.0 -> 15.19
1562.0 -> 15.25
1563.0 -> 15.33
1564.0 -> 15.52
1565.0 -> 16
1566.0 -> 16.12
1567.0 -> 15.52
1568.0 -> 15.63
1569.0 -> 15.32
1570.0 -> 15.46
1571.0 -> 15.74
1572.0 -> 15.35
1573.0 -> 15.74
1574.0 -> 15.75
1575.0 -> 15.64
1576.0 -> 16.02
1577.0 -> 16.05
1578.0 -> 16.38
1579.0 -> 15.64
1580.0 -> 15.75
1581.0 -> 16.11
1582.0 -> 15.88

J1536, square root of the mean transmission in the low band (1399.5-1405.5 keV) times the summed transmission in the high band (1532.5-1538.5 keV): 41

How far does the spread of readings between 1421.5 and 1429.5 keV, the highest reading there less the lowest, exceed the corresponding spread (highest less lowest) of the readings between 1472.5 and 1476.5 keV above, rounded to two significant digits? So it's 0.52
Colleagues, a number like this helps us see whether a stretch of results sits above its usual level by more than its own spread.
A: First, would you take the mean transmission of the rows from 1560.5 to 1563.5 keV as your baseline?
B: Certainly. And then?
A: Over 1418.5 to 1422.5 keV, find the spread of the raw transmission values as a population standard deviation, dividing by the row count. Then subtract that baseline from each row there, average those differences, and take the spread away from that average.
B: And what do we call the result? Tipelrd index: 2.6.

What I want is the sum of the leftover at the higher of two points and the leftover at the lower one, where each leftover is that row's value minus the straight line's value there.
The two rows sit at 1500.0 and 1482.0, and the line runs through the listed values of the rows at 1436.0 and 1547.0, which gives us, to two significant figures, 8.6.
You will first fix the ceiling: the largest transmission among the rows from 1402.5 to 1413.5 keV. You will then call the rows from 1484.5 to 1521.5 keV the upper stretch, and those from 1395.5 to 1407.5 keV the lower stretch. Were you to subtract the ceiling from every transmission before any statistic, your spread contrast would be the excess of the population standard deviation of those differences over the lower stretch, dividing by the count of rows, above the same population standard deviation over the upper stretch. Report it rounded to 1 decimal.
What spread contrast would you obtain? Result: -1.0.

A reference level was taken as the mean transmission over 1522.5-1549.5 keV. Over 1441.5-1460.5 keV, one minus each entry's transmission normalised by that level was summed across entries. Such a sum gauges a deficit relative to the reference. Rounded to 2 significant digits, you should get 3.1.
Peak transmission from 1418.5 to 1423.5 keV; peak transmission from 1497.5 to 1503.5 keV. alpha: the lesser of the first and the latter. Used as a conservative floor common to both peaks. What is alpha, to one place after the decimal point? 18.2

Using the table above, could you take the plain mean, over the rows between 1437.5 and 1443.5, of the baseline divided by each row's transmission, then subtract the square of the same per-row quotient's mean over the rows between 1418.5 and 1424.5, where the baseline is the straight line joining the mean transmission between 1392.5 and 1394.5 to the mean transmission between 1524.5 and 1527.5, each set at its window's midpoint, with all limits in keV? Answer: 0.3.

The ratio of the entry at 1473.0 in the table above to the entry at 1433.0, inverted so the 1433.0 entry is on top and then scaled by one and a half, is 1.3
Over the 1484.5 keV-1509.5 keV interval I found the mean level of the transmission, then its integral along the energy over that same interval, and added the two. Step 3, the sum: 518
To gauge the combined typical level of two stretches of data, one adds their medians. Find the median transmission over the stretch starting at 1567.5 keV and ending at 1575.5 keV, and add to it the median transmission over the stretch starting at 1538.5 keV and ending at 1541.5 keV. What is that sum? 31.2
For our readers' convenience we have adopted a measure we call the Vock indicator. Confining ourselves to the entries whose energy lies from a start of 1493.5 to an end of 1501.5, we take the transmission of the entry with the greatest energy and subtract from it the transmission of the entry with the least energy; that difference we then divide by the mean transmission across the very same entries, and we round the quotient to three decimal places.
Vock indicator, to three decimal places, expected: 0.012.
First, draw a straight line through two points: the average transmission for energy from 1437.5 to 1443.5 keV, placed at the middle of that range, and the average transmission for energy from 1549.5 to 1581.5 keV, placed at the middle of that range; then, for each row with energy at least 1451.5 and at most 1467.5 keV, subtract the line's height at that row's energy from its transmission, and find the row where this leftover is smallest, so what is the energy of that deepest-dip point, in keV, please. 1454.0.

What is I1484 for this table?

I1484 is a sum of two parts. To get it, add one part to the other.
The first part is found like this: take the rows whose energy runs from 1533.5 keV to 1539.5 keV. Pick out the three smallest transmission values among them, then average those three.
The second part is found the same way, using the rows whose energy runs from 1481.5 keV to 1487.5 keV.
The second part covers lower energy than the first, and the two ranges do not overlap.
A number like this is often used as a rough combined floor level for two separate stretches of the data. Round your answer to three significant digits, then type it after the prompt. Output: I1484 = 36.8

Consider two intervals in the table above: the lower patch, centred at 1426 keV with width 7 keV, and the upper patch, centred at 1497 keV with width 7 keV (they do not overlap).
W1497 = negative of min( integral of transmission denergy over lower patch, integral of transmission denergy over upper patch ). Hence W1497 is -122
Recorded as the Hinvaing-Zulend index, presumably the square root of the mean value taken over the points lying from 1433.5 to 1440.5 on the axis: 4.0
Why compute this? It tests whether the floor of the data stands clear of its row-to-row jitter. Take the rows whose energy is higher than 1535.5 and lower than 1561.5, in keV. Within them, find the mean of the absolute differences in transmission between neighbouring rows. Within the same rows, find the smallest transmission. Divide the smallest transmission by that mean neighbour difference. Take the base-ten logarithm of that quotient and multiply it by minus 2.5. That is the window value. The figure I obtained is -4.60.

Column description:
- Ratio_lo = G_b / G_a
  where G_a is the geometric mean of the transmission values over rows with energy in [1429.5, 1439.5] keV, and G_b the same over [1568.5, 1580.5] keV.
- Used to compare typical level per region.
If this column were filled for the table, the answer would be 0.97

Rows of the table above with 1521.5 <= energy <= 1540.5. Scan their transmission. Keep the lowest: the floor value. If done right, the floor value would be 15.39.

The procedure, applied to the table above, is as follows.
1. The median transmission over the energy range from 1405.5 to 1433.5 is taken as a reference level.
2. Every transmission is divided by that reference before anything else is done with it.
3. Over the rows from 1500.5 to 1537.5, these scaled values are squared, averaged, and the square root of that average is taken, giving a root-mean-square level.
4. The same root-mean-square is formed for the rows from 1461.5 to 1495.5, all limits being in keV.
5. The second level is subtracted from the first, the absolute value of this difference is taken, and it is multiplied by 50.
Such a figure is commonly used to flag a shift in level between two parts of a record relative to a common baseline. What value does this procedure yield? 5.4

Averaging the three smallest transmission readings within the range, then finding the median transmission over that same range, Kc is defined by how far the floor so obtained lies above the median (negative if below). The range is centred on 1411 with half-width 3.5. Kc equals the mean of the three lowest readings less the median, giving -0.31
